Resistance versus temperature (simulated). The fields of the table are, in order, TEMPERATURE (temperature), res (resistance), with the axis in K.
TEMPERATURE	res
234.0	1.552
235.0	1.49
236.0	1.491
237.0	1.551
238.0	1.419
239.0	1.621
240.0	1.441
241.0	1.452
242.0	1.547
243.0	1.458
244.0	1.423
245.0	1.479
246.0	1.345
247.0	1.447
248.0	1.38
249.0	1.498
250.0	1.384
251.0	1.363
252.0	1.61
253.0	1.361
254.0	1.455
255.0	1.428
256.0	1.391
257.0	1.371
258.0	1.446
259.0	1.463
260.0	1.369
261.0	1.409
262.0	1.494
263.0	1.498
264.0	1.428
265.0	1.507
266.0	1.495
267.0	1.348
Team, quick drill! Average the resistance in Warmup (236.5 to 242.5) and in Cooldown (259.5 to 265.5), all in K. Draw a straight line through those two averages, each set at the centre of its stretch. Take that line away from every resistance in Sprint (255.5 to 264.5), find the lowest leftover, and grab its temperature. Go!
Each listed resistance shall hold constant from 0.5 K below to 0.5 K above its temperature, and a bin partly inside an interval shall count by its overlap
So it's 257.0 K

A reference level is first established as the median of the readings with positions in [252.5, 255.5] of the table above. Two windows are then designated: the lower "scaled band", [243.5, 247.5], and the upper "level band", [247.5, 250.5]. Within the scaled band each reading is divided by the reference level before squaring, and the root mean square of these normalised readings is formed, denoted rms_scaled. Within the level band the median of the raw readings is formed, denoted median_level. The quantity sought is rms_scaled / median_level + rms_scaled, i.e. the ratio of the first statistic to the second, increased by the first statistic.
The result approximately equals 1.72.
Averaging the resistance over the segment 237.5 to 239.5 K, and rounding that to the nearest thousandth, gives 1.520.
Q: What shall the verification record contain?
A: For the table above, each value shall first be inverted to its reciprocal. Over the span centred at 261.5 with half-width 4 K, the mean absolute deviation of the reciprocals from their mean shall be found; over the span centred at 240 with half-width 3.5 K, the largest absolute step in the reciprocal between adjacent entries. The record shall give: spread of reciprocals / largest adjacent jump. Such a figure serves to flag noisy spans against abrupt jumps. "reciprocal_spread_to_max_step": 0.21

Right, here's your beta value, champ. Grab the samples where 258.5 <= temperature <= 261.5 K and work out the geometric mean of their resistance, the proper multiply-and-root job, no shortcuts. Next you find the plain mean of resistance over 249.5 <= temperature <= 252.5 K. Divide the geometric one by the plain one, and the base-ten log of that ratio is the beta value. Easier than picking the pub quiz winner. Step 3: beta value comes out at -0.012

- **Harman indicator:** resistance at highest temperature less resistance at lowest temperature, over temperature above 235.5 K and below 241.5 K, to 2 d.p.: -0.04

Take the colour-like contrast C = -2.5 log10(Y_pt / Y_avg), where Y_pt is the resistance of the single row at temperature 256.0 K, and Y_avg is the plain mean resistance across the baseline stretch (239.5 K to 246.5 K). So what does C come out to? 0.045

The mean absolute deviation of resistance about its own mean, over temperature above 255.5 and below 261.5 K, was 0.031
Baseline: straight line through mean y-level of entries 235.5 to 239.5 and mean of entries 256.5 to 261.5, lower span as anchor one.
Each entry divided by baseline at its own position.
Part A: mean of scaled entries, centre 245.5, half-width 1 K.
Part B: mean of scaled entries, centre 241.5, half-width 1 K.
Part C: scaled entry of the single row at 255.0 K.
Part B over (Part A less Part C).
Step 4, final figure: -23.1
